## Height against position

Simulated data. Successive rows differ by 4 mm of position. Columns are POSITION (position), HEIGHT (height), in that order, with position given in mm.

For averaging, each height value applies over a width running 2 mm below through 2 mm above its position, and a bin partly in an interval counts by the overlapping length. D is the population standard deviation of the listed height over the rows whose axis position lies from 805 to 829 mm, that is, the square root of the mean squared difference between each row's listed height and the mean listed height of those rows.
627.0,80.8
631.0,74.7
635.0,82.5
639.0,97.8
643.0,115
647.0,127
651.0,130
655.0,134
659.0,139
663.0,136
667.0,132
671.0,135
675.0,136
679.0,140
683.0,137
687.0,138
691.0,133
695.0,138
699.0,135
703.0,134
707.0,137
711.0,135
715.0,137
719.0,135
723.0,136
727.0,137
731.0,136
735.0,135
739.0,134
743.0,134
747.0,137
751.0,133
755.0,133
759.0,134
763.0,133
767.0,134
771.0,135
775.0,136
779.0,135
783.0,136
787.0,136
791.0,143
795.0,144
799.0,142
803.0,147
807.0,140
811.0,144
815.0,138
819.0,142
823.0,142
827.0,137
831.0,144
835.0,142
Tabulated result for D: 2.4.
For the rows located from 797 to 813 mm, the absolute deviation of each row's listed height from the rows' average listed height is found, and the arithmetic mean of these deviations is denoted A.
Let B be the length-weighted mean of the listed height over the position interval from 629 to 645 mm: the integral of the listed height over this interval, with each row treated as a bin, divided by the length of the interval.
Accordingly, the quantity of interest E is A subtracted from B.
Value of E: 90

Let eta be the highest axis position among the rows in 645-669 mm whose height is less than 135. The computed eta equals 667.0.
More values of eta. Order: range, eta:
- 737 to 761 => 759.0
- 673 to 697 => 691.0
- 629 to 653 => 651.0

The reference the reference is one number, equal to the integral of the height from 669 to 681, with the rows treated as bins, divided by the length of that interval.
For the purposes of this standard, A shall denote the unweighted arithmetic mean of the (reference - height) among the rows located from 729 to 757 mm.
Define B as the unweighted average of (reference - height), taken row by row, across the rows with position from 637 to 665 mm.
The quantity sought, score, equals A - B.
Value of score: -9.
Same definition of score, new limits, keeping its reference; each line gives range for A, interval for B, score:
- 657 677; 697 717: 0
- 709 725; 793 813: 8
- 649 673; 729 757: 0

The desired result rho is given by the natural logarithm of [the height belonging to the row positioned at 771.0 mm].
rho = 4.91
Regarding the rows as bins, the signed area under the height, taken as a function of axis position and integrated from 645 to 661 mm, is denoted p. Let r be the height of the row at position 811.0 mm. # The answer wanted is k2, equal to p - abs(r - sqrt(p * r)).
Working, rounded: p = 2120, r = 144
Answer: 1711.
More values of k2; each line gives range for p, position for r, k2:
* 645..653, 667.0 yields 792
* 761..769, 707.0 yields 822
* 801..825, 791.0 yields 2856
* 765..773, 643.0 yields 839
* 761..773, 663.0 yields 1276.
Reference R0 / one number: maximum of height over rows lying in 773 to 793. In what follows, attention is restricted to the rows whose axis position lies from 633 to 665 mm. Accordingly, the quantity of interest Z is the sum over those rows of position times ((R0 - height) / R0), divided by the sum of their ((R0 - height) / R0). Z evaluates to 642.0 mm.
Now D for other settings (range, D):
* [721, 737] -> 0.7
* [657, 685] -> 2.4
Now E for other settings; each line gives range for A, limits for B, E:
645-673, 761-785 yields 132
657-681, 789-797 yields 141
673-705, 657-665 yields 136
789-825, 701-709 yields 134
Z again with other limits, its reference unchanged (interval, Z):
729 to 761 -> 745.7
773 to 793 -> 780.9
